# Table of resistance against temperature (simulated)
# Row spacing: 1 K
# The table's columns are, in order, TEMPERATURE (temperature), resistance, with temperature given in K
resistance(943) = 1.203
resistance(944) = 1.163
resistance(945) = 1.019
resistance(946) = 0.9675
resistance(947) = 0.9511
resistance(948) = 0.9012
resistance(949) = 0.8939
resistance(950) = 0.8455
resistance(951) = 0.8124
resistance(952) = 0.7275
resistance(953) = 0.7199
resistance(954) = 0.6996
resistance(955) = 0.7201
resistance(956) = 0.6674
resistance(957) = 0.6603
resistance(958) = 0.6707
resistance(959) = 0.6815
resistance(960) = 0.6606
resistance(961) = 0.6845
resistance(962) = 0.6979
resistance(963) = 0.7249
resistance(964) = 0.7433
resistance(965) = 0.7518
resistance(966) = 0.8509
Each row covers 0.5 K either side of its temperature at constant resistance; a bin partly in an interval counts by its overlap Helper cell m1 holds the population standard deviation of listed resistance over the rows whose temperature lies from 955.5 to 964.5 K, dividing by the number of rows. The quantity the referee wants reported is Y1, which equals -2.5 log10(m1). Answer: 3.9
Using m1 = 0.028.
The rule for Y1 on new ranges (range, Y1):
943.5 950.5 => 2.5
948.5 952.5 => 3.0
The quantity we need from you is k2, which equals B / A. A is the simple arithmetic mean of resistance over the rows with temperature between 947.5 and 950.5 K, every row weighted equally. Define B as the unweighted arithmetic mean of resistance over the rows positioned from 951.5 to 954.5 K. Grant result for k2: 0.81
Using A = 0.88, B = 0.72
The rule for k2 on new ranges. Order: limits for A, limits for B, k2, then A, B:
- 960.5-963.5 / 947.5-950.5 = 1.25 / 0.70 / 0.88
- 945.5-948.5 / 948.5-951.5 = 0.90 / 0.94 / 0.85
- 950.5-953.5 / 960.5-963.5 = 0.93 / 0.75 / 0.70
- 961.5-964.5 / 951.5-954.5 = 0.99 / 0.72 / 0.72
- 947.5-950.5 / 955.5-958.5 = 0.76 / 0.88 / 0.67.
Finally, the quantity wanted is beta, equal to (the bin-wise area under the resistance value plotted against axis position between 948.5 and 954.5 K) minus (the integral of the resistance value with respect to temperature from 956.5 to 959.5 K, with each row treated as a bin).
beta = 3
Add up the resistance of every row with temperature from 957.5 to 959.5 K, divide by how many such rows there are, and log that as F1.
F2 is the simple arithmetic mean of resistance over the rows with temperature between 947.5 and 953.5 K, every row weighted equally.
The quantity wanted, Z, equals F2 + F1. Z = 1.49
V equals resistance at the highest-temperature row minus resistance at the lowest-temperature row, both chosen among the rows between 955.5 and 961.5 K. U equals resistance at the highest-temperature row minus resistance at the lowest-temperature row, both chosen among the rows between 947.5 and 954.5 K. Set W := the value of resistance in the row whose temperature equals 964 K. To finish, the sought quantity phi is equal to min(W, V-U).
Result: 0.2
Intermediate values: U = -0.20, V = 0.02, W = 0.7433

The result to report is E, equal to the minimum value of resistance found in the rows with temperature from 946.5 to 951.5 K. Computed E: 0.8124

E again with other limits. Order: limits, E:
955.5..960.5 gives 0.6603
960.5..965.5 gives 0.6845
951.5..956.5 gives 0.6674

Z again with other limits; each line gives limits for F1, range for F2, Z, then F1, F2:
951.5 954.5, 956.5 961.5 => 1.39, 0.72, 0.67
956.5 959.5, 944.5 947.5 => 1.65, 0.67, 0.98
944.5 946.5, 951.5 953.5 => 1.72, 0.99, 0.72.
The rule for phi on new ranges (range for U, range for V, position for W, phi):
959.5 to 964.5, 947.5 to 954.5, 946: -0.3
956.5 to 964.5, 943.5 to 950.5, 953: -0.4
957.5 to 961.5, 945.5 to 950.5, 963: -0.1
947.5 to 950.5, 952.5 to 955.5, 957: 0.1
